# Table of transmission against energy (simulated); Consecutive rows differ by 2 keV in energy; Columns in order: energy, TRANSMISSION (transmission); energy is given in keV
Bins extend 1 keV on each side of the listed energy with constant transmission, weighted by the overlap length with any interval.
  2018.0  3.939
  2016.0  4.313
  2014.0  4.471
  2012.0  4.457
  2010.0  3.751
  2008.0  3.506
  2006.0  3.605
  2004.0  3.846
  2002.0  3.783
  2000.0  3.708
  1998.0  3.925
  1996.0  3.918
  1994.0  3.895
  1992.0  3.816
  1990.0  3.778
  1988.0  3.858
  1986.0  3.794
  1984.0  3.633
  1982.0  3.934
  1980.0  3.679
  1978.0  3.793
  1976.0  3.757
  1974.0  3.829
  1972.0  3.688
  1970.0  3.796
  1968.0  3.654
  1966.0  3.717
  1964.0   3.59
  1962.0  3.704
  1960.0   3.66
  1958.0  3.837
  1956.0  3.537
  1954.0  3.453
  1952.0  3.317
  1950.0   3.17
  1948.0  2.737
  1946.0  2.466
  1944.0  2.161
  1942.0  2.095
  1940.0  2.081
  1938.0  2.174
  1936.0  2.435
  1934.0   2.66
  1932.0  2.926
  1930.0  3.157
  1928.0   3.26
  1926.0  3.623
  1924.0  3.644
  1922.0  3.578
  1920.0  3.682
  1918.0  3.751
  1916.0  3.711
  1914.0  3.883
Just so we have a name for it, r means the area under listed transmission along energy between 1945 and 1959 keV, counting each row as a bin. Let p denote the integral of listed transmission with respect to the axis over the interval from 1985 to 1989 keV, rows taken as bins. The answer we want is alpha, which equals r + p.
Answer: 60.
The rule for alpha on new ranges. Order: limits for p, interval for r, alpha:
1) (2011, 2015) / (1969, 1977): 48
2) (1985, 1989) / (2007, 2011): 30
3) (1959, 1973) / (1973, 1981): 82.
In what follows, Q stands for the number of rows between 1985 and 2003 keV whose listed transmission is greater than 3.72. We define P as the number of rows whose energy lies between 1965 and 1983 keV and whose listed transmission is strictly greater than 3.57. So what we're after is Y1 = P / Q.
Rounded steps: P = 9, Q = 8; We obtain 1.1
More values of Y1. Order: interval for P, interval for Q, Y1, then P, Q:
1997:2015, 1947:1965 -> 8.0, 8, 1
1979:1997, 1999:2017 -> 1.5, 9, 6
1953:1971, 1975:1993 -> 1.0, 7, 7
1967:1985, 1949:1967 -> 9.0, 9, 1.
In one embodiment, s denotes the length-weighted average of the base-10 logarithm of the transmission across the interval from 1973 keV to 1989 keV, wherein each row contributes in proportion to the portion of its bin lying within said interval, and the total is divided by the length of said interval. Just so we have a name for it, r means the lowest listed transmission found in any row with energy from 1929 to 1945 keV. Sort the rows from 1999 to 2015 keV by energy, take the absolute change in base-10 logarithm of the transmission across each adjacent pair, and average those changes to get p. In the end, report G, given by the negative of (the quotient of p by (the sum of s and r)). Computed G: -0.0087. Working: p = 0.023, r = 2.081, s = 0.578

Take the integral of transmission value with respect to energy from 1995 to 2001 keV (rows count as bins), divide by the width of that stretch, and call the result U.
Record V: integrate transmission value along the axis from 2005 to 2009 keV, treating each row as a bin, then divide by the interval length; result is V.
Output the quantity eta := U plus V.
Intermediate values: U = 3.85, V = 3.6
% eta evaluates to 7.4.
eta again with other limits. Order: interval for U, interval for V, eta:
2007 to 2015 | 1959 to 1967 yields 7.7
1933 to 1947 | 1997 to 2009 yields 6.0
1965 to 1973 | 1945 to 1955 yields 6.7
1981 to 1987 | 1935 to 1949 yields 6.1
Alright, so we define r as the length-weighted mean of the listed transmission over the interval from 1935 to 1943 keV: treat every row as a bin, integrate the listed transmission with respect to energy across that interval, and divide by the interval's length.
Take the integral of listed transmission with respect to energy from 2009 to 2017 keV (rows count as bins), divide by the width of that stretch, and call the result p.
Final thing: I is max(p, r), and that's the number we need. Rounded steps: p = 4.25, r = 2.2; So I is 4.248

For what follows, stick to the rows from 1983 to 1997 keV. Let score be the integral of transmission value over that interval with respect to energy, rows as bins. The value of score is 53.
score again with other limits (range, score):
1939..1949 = 23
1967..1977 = 37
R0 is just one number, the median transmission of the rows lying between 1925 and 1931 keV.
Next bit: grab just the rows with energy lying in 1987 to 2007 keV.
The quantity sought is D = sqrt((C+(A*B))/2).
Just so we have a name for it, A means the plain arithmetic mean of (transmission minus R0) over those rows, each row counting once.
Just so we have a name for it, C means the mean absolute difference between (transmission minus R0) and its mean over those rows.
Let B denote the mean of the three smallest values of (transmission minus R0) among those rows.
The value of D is 0.40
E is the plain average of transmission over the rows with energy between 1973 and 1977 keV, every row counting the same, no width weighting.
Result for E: 3.79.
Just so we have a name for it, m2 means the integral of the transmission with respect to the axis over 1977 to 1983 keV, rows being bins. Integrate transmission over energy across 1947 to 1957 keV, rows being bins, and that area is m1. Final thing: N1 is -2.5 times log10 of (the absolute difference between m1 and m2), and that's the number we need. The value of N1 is -2.5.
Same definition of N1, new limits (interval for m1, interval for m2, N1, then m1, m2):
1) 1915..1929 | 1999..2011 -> -2.0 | 50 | 44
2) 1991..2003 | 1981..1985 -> -3.7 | 46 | 15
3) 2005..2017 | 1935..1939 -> -4.0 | 48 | 9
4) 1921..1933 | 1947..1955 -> -2.9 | 40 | 25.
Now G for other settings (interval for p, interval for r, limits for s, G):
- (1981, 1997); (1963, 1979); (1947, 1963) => -0.0030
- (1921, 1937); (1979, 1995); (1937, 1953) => -0.0065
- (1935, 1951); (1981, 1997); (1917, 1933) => -0.0086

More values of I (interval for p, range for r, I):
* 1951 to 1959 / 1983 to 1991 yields 3.766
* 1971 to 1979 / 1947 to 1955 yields 3.767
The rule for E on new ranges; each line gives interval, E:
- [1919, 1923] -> 3.63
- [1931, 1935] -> 2.79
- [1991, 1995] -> 3.86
